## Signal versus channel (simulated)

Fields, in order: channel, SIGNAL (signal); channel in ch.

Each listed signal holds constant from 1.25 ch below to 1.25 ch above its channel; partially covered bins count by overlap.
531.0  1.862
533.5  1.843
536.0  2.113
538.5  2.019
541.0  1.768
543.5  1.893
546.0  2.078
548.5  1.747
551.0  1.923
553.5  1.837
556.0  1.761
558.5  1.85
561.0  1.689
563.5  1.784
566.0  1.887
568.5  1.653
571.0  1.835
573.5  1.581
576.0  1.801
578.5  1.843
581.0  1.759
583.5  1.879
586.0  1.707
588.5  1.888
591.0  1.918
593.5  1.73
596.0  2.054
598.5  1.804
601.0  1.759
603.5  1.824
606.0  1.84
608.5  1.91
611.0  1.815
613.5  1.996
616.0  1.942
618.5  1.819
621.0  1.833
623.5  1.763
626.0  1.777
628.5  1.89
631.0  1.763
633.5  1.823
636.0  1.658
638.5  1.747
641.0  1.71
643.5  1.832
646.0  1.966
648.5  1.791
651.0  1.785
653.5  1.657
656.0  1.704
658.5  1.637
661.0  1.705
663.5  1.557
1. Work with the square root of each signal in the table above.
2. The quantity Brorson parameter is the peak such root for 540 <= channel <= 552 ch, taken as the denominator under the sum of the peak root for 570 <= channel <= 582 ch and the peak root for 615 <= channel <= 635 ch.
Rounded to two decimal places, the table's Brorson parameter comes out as 1.91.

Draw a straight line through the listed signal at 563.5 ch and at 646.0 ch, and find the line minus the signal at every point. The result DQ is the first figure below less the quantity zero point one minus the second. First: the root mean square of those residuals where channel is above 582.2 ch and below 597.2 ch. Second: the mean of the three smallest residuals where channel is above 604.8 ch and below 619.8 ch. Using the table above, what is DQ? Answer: -0.041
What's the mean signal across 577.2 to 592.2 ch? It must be 1.83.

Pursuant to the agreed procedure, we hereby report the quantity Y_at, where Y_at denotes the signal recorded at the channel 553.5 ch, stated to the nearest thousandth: 1.837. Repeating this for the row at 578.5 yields 1.843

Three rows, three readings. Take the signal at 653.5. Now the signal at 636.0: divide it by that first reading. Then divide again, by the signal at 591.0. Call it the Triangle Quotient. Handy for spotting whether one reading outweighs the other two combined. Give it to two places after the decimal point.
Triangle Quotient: 0.52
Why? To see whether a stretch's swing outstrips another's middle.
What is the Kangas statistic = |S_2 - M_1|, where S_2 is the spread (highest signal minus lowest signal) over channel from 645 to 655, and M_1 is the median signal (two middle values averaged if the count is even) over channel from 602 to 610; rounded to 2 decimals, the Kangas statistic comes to 1.53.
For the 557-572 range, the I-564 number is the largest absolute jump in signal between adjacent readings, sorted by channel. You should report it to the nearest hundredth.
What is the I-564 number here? 0.23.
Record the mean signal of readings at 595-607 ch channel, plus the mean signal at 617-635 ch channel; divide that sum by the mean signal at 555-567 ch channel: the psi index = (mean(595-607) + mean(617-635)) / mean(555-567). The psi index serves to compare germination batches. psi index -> 2.04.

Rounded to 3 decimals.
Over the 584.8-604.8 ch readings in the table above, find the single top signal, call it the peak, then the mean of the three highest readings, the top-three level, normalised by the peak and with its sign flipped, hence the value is -0.951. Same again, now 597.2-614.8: -0.960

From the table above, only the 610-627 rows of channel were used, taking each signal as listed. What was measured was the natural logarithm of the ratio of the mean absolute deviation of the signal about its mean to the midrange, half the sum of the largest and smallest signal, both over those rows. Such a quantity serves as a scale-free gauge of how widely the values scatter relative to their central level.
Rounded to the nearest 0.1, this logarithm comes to -3.3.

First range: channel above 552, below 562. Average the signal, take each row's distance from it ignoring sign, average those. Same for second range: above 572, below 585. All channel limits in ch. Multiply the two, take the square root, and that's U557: 0.070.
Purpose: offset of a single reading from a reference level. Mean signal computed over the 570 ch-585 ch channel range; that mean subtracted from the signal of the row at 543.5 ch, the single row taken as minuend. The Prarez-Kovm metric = 0.11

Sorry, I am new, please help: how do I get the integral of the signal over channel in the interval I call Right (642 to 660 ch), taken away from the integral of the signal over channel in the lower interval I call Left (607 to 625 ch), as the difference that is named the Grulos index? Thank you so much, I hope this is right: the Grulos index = 1.8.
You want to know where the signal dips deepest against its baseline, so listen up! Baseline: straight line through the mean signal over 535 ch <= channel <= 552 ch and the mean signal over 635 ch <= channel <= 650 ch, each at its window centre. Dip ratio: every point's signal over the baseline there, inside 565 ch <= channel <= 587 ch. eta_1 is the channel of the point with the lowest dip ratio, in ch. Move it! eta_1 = 573.5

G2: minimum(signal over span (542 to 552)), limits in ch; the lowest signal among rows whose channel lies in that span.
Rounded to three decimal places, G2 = 1.747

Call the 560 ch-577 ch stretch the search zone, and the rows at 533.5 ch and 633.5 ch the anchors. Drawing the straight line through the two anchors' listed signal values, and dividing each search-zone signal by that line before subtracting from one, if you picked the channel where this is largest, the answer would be 573.5 ch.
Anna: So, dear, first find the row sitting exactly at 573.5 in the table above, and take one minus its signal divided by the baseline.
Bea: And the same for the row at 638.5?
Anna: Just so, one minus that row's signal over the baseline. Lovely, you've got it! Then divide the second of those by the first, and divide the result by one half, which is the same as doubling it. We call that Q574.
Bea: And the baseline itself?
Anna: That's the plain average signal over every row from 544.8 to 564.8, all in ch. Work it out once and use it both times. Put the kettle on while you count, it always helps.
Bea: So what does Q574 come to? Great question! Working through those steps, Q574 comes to 1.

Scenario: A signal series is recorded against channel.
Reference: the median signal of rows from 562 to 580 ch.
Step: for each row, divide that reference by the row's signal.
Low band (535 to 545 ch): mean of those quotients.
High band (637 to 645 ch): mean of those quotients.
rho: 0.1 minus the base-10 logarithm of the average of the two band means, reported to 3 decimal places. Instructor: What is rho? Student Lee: 0.111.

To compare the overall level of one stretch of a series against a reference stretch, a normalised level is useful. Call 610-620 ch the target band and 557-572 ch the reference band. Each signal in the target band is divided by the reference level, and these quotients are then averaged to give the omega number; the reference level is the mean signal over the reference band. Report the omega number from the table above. 1.06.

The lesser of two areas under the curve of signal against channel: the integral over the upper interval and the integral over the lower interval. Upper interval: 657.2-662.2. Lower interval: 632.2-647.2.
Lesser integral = 8.4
